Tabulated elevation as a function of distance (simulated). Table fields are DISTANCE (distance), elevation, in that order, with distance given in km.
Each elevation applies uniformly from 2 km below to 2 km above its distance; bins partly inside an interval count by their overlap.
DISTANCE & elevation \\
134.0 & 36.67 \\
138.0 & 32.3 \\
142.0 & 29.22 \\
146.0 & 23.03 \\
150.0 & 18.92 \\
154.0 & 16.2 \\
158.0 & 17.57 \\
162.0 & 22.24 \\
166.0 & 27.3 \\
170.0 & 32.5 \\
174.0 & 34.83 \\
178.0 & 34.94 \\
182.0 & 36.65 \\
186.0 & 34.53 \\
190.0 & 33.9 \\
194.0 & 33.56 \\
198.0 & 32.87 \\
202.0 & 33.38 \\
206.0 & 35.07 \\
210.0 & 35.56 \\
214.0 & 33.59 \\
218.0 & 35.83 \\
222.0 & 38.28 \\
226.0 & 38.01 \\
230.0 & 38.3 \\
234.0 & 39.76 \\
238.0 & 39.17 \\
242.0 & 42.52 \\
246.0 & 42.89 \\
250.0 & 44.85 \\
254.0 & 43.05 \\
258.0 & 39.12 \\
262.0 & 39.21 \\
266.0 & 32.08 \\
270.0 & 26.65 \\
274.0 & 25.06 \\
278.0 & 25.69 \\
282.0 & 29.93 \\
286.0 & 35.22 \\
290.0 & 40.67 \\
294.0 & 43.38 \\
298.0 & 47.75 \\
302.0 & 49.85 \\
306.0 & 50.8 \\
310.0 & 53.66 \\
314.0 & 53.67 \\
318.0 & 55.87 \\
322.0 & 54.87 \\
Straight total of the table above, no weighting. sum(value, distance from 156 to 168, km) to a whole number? 67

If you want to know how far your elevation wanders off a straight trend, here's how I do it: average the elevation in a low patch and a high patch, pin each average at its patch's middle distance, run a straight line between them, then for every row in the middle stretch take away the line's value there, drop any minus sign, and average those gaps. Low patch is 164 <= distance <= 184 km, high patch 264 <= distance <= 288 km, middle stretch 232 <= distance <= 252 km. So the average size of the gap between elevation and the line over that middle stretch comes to 11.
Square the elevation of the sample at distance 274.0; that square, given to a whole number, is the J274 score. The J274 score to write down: 628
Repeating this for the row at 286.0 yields 1240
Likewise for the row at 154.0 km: 262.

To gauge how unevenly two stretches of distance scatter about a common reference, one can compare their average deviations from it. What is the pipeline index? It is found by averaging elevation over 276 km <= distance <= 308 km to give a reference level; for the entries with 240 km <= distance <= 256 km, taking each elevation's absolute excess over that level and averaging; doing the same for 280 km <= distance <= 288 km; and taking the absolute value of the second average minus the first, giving 4.9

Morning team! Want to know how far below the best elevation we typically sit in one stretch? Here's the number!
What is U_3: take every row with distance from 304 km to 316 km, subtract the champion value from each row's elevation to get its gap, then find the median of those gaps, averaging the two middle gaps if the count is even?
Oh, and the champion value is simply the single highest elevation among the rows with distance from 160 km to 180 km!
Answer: 19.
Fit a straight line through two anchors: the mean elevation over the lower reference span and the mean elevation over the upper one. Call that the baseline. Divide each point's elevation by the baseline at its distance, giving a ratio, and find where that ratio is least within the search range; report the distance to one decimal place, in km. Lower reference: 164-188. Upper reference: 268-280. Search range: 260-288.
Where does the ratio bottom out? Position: 274.0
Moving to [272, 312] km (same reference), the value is 274.0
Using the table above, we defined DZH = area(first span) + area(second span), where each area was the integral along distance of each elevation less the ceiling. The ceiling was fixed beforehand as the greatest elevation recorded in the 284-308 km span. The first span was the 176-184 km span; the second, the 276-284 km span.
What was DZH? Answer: -304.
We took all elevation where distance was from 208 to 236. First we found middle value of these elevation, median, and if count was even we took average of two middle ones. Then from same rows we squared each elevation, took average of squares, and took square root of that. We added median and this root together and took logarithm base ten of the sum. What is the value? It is 1.88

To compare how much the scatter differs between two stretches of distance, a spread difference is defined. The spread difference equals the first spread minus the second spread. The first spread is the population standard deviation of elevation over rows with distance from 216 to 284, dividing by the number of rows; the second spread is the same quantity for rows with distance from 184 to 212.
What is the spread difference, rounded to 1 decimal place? 5.2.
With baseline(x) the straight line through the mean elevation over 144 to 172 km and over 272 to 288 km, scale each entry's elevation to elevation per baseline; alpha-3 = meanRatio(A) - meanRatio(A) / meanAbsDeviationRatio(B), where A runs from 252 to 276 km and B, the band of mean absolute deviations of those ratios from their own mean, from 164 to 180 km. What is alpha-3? -11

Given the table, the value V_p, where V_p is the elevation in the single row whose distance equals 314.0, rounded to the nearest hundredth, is 53.67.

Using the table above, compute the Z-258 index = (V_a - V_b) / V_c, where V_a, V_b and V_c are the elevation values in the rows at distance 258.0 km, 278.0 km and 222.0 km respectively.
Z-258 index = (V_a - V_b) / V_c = 0.4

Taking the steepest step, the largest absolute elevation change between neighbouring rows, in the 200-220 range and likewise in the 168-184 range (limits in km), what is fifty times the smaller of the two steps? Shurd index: 112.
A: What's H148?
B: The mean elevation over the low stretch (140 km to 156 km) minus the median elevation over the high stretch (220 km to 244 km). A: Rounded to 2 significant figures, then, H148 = -17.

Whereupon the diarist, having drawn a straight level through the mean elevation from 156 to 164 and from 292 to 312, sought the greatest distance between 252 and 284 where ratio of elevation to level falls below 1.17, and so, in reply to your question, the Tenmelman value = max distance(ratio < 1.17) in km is 282.0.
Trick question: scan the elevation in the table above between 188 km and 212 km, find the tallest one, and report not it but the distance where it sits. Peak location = 210.0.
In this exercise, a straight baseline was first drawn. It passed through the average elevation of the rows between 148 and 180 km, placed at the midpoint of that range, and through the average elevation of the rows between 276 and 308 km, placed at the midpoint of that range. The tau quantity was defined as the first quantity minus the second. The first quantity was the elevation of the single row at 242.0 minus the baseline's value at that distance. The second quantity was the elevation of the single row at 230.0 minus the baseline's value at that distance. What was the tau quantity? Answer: 2.8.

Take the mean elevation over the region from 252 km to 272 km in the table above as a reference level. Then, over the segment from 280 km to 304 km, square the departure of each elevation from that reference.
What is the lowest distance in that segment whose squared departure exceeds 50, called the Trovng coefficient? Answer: 294.0 km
